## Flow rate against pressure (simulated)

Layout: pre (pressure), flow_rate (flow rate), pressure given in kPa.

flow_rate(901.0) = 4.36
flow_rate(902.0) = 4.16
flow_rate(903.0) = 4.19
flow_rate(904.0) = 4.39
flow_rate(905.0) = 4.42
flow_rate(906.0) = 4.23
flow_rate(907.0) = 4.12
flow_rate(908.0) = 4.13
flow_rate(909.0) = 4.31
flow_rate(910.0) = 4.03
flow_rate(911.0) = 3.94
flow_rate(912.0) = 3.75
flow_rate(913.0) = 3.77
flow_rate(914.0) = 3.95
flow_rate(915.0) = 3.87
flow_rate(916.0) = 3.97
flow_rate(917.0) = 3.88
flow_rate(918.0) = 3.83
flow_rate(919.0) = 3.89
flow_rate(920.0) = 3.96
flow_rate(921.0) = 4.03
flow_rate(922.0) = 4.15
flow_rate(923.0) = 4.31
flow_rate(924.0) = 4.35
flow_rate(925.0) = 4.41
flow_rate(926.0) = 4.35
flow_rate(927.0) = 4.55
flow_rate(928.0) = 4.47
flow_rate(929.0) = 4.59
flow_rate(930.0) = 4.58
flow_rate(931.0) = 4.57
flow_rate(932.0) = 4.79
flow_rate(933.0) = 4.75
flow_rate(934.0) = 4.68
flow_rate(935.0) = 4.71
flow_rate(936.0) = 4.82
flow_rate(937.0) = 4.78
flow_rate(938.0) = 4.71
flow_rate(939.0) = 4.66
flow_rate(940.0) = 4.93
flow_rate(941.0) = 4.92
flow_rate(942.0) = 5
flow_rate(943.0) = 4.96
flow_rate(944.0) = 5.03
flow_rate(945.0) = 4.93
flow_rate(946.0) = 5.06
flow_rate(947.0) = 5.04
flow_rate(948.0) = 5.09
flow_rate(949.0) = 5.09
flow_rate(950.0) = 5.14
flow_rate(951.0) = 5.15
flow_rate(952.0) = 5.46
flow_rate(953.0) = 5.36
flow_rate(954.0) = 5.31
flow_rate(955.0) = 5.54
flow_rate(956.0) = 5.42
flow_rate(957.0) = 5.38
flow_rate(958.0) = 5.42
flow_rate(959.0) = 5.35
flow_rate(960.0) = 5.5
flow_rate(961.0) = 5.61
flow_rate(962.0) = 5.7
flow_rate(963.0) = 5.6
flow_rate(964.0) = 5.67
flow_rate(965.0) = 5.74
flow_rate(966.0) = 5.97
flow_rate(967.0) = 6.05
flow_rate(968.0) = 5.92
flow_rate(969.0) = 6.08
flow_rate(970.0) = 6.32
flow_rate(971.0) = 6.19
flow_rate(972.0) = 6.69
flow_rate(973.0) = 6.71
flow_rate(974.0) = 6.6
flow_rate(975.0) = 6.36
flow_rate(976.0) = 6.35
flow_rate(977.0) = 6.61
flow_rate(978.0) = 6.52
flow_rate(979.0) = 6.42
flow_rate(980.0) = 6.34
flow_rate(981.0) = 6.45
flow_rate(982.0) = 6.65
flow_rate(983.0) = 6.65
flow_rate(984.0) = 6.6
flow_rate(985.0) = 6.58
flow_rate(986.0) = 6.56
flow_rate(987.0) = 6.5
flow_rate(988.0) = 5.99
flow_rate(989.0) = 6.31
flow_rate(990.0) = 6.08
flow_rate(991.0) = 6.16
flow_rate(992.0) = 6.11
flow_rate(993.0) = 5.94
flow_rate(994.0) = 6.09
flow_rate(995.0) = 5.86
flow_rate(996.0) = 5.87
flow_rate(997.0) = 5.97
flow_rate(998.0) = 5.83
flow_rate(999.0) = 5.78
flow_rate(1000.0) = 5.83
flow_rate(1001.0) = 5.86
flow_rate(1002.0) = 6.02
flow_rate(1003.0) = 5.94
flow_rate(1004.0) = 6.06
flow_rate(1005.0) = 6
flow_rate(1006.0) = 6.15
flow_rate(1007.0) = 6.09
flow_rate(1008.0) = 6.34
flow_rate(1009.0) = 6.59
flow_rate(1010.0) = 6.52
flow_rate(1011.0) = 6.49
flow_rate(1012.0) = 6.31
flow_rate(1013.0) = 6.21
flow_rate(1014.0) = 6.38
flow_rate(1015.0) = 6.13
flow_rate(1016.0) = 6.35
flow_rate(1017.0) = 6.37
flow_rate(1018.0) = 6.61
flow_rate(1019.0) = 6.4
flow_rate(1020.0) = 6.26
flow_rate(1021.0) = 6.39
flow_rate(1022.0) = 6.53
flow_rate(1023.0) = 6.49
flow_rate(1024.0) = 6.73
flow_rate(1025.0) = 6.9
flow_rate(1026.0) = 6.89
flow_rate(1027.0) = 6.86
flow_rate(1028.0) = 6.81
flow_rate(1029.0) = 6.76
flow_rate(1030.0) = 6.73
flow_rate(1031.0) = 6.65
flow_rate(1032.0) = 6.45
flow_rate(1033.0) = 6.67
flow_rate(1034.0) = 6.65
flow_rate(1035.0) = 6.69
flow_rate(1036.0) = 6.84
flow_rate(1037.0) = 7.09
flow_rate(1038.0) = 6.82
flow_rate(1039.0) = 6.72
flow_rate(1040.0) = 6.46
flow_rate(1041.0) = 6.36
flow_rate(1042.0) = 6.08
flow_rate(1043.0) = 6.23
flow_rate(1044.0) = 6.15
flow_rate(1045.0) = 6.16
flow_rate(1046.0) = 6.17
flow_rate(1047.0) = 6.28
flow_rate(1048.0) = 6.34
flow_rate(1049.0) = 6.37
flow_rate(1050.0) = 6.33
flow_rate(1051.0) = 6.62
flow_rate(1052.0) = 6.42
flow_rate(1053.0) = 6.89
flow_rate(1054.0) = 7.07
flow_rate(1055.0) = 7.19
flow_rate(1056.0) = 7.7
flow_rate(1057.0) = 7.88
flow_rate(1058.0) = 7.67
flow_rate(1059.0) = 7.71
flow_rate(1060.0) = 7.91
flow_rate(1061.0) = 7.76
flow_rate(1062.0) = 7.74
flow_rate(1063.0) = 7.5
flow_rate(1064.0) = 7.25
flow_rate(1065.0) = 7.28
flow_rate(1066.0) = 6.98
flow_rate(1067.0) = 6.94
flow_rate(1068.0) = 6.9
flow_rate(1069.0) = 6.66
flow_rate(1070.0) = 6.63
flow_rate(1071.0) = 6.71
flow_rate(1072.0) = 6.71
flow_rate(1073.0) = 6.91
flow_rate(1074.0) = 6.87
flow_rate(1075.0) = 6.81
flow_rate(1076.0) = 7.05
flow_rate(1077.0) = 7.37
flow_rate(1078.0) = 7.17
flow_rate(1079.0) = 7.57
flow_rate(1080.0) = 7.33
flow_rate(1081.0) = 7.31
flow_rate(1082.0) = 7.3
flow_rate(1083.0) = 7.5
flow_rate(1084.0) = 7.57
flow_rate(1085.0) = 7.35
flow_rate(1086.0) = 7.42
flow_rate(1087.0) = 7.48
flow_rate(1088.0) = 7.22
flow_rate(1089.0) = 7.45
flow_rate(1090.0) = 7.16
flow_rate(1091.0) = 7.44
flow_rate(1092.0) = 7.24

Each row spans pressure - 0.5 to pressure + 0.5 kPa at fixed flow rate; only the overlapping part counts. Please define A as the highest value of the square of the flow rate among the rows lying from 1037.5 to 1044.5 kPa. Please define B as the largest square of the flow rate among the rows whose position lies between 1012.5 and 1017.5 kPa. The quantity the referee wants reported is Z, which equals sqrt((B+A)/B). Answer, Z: 1.46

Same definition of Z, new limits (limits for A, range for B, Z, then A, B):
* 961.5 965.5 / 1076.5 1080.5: 1.25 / 33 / 57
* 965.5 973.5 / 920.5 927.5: 1.78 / 45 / 21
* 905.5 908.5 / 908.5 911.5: 1.40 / 18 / 19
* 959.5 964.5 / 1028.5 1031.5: 1.31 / 32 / 46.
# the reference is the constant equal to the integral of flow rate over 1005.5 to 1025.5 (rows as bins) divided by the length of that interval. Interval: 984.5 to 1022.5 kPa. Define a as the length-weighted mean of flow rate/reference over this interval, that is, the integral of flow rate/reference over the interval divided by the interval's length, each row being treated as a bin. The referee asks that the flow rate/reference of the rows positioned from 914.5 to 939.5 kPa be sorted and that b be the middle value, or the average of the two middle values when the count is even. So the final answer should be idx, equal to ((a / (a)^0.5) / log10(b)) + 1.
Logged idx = -5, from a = 0.97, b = 0.7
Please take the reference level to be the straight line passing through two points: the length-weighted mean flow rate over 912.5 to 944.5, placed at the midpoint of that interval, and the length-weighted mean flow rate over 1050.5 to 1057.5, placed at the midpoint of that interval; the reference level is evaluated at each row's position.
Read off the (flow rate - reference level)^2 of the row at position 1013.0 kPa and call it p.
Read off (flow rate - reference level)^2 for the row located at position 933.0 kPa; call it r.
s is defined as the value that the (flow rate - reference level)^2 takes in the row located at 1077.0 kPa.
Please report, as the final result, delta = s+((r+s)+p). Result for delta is 0.15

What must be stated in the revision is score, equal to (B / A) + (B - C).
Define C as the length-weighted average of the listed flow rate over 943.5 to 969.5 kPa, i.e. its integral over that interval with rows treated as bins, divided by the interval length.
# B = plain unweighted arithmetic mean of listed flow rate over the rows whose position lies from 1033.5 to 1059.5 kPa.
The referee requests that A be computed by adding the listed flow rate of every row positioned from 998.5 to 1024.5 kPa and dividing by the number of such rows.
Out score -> 2.35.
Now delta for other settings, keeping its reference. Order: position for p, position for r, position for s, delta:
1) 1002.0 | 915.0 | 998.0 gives 0.10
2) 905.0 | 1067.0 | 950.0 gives 0.54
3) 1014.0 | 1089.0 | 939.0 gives 0.18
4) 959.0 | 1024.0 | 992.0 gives 0.33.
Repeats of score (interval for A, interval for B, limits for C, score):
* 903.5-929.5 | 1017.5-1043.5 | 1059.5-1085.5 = 1.02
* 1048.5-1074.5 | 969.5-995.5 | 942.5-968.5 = 1.86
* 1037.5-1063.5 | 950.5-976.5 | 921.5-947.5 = 1.98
